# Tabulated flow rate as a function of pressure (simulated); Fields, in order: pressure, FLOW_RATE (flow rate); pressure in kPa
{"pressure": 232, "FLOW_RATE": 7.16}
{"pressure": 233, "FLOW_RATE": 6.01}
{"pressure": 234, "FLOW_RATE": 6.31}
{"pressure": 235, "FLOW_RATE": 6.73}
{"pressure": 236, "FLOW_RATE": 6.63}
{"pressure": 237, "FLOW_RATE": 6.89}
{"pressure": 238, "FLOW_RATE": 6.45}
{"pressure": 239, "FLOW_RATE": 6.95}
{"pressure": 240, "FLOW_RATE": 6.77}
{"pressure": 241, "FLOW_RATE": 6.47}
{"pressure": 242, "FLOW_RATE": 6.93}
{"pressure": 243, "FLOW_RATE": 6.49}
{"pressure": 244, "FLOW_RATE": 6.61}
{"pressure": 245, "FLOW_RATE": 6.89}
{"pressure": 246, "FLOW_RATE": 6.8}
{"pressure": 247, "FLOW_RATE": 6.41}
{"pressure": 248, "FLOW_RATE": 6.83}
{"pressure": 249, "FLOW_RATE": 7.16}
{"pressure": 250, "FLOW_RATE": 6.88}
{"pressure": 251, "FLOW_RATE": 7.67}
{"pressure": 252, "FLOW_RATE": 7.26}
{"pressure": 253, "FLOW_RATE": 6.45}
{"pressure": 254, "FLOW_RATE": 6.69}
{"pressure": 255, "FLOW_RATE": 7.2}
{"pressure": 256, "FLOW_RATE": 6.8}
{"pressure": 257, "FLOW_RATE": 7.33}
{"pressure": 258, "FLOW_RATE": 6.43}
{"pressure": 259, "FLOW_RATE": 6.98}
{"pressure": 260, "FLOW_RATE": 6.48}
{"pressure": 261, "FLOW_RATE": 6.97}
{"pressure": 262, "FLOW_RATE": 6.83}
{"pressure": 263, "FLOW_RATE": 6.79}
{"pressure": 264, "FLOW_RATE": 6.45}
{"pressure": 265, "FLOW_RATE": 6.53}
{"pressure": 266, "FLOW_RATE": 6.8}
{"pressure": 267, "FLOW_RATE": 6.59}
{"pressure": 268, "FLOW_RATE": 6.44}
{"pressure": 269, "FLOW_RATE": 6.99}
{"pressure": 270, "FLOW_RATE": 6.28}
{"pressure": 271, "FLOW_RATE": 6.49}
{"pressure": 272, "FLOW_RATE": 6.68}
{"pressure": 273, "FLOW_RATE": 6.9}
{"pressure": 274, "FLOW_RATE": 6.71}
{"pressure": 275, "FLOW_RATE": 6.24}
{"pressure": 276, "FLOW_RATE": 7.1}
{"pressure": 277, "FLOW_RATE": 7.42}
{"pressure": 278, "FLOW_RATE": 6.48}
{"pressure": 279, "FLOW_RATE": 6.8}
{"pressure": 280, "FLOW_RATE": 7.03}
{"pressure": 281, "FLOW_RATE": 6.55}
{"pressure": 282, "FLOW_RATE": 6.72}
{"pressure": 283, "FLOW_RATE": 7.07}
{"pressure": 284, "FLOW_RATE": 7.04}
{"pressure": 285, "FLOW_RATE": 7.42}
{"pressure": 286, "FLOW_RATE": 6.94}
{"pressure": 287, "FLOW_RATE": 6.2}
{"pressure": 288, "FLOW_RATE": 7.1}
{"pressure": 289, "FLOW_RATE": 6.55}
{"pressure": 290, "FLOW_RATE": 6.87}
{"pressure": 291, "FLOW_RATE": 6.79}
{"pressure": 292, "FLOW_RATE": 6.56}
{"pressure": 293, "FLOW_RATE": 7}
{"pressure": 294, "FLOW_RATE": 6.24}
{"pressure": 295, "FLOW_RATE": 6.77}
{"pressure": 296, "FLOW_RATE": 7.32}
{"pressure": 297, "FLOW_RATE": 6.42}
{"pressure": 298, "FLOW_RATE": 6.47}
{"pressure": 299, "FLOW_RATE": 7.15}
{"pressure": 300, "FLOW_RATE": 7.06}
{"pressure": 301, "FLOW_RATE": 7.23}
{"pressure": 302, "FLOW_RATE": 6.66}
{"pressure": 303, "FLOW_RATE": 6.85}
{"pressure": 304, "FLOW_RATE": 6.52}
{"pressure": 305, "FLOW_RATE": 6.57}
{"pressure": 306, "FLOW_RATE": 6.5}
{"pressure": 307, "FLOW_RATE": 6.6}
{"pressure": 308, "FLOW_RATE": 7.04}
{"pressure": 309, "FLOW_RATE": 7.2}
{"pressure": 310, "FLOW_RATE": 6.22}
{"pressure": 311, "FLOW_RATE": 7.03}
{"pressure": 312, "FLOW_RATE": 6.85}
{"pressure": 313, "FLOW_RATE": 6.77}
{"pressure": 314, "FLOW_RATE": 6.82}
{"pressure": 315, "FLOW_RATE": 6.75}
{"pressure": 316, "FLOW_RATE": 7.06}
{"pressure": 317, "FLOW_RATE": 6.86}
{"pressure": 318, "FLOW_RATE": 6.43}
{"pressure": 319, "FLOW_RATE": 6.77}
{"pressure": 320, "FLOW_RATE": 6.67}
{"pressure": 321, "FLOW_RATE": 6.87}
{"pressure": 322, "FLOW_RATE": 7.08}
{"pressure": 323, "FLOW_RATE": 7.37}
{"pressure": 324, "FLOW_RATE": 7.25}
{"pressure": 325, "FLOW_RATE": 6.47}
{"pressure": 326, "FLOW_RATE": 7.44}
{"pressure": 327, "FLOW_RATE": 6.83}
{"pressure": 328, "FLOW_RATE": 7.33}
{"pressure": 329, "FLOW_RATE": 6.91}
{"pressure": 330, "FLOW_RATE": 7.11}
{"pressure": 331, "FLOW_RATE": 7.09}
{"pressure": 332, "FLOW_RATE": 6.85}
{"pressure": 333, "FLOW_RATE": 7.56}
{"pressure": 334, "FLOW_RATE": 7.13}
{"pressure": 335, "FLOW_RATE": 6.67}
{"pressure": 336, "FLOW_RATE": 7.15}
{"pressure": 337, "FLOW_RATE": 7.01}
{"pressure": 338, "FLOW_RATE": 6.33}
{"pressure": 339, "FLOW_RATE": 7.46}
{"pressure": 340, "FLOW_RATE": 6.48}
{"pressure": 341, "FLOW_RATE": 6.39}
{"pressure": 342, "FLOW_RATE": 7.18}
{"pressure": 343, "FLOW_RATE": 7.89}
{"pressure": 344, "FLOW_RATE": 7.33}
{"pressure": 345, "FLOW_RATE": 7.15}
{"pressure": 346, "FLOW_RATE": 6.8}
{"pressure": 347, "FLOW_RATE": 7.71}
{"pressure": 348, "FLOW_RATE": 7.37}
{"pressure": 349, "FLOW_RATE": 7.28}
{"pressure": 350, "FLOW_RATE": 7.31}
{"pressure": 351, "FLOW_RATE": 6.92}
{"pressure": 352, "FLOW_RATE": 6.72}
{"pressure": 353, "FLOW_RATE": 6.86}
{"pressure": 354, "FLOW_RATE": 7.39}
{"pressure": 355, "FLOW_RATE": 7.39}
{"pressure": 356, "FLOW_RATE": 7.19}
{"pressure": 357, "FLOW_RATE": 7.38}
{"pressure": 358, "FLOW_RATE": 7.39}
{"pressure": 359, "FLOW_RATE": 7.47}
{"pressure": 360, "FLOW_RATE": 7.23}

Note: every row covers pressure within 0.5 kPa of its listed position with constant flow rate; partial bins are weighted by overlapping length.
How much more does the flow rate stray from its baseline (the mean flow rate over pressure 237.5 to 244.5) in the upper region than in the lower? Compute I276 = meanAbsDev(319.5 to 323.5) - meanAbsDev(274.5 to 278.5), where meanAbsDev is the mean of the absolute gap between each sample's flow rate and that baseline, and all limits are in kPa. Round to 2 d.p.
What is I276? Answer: -0.12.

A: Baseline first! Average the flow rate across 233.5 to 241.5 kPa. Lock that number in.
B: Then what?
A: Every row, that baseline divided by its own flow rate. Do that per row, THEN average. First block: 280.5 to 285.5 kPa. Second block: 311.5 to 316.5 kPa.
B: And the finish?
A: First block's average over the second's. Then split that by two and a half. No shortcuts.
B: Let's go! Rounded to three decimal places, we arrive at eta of 0.394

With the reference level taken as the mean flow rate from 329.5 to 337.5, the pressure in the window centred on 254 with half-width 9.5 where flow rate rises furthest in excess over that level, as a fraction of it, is 251 kPa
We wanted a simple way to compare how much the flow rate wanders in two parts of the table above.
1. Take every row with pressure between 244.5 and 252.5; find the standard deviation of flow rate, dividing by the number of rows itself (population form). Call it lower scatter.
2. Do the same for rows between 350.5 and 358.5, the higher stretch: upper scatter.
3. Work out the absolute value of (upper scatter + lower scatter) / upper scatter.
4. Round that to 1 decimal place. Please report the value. 2.3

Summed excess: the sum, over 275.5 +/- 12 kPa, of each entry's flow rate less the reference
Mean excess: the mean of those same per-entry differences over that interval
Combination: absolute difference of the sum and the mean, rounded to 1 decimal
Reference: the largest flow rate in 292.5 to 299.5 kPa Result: 13.2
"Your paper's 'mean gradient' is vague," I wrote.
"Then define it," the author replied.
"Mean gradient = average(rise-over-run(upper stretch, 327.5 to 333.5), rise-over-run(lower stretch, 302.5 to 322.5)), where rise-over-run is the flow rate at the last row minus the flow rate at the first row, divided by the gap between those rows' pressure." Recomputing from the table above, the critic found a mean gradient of 0.029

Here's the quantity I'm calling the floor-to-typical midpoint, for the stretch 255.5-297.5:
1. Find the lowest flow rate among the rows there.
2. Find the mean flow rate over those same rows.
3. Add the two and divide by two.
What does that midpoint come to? 6.48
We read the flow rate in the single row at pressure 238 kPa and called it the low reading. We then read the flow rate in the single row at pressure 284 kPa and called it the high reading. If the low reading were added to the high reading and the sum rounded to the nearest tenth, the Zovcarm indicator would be 13.5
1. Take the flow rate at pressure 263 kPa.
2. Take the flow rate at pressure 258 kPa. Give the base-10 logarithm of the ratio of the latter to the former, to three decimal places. -0.024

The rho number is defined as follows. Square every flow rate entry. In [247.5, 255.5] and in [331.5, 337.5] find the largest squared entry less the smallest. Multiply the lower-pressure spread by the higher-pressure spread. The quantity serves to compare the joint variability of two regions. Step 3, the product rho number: 218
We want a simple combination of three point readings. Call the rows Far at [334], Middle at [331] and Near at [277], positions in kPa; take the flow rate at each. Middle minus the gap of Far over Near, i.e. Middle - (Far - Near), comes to 7.4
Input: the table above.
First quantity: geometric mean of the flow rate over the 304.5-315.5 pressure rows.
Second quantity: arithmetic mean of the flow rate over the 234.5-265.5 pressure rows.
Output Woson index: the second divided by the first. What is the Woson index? 1.01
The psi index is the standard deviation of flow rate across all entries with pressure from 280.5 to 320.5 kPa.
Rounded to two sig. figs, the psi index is 0.30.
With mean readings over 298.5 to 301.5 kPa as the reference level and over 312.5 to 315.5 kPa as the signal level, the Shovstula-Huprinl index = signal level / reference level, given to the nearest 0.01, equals 0.95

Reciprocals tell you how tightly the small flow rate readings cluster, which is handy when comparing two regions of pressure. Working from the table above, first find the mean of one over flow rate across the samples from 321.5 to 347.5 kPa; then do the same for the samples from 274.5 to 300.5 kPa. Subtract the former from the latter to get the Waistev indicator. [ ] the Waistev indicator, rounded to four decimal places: 0.0053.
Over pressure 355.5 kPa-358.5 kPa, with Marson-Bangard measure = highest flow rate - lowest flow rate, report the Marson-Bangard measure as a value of 0.20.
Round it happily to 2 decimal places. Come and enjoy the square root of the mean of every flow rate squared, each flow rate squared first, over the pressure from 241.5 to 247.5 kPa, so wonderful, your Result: 6.69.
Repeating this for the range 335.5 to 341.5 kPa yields 6.82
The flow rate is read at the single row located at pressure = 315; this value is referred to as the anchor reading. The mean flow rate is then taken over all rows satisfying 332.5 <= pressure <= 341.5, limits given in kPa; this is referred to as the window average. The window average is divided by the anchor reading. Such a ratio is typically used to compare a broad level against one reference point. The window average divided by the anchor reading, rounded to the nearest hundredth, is 1.02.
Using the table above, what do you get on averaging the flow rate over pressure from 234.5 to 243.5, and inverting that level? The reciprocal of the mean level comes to 0.149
